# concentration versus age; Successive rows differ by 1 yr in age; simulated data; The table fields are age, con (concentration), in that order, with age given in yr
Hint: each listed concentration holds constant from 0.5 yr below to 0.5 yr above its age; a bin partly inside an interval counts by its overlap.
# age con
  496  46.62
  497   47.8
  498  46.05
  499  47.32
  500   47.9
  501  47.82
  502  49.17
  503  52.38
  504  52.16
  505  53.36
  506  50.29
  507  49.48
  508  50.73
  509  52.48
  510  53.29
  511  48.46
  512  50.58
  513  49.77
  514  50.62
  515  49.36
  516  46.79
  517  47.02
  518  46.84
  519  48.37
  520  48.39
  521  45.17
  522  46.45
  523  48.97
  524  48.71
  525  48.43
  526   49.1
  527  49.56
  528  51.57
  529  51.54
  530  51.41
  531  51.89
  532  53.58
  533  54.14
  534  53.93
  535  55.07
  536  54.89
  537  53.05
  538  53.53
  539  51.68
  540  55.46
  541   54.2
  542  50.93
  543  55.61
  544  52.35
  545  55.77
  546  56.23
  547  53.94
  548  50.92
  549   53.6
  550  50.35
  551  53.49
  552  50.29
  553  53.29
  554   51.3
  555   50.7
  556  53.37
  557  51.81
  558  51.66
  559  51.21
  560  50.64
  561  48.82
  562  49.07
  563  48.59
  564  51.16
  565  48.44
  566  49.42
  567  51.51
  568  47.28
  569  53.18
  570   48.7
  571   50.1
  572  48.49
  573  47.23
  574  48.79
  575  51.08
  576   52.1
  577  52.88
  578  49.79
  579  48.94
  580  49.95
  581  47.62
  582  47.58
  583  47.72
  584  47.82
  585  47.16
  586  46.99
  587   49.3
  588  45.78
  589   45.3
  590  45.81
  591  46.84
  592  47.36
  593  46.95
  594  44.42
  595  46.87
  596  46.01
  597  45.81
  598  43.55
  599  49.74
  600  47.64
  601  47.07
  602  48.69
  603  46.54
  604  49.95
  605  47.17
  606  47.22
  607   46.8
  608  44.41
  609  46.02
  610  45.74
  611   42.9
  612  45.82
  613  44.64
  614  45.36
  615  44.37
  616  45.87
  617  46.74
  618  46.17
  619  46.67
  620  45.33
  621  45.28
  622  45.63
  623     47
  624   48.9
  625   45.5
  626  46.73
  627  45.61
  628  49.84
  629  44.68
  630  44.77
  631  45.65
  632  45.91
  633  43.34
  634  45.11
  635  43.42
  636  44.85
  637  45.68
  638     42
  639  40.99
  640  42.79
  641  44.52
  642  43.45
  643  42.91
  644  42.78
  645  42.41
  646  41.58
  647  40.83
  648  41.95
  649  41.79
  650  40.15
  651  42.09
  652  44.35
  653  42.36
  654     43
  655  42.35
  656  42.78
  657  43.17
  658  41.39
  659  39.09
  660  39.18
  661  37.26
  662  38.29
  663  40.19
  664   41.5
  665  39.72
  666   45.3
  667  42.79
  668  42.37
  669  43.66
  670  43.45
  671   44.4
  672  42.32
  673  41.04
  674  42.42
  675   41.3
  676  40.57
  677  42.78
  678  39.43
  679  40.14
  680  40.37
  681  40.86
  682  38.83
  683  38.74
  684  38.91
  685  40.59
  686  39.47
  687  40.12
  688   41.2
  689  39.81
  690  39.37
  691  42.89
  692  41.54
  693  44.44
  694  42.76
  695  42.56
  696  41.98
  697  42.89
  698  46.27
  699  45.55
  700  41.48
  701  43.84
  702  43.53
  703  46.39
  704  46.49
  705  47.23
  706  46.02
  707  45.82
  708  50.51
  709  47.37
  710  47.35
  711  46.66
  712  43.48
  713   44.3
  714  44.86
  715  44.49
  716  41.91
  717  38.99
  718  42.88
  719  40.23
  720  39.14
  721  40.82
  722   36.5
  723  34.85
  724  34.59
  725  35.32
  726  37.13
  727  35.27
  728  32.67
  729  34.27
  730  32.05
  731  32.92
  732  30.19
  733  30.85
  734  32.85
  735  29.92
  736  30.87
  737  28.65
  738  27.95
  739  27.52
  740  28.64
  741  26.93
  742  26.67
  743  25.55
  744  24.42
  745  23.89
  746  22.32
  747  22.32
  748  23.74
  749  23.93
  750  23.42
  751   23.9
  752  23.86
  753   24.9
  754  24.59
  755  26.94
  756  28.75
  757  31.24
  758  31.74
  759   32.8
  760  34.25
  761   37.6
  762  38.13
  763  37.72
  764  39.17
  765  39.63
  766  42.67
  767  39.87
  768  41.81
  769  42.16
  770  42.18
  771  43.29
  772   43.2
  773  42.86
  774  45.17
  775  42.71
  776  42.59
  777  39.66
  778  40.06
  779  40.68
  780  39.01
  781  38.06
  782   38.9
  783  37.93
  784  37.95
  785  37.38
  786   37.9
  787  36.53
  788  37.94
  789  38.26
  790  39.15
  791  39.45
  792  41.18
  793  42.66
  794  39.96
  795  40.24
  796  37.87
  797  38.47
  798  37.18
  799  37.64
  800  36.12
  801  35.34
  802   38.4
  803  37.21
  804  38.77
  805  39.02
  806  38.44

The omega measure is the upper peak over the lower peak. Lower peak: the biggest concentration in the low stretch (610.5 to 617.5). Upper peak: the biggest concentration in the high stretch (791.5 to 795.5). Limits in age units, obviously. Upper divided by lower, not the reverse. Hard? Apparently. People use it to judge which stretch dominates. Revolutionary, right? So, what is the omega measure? 0.91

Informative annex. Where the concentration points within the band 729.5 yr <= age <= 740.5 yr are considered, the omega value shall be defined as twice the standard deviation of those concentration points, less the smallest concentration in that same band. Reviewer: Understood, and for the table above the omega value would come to -24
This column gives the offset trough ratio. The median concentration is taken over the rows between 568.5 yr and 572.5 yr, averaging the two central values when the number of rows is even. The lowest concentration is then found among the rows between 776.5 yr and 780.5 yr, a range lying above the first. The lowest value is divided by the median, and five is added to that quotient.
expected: 5.79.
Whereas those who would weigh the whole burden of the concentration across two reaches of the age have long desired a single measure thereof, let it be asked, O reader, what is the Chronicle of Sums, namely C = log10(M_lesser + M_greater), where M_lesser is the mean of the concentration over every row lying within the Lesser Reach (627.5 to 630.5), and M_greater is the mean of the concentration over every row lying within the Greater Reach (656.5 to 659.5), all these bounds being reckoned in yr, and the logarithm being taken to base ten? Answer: 1.94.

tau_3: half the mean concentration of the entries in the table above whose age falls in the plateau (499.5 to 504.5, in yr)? 24.9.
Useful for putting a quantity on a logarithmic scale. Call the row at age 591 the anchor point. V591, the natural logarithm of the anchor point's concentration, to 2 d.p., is 3.85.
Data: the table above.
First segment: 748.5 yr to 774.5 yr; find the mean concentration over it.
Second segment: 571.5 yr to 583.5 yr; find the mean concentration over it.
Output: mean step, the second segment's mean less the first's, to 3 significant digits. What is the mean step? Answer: 14.5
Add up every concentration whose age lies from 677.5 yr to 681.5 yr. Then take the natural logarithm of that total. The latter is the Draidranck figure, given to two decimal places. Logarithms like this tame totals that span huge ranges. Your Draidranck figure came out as 5.08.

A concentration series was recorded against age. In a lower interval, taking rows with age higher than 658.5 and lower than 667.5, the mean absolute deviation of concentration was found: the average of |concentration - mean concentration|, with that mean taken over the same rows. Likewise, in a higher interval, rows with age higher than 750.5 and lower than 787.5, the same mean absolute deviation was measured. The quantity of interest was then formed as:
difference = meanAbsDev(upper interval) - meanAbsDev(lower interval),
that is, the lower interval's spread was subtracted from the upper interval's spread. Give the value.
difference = 2.8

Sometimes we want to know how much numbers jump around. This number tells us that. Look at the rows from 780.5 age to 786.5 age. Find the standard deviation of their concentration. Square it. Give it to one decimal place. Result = 0.2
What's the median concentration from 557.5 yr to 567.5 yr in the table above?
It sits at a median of 50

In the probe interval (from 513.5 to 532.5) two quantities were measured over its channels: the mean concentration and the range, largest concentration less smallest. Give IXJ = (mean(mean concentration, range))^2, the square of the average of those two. 828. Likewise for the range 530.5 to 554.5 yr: 878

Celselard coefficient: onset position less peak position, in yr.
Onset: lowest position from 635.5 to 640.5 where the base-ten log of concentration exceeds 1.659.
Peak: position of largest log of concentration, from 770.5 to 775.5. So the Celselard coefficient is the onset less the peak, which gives -137 yr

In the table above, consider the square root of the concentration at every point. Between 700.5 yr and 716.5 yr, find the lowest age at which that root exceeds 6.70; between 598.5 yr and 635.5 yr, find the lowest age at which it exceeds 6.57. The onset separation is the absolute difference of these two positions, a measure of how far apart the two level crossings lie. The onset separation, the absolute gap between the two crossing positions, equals 104 yr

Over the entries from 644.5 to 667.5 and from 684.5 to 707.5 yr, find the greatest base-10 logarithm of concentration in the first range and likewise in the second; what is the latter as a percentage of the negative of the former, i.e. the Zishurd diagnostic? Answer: -101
